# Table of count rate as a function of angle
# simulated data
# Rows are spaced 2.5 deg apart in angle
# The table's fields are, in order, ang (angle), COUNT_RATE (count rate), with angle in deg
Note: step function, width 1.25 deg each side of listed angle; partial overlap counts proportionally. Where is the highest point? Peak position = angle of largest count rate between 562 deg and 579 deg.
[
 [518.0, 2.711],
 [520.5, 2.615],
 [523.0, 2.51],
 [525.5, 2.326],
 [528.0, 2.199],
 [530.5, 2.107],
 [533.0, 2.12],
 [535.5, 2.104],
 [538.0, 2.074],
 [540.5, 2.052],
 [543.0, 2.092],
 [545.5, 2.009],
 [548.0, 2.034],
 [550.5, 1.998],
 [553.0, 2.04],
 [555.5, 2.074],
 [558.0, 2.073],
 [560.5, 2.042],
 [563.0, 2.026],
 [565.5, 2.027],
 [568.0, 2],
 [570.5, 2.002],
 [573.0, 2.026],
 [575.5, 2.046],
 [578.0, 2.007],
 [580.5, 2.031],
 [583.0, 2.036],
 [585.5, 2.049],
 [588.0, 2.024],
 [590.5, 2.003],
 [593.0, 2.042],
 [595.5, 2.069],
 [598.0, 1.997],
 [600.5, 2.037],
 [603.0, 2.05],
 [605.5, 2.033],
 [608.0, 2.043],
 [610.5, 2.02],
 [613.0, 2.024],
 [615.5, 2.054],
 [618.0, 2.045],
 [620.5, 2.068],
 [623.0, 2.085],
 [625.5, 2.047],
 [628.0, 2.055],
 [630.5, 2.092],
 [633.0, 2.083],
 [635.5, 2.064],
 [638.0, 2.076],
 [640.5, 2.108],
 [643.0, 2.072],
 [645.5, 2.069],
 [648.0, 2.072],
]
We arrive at 575.5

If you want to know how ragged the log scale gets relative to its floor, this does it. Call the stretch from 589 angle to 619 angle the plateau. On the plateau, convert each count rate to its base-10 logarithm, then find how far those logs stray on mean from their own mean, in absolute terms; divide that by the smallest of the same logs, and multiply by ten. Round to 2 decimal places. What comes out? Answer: 0.11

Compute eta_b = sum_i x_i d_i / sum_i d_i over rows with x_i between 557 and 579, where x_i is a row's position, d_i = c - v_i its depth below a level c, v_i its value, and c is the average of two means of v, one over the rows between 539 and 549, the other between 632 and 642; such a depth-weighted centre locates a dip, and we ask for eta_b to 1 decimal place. 570.1 deg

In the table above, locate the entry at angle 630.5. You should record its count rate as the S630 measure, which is 2.092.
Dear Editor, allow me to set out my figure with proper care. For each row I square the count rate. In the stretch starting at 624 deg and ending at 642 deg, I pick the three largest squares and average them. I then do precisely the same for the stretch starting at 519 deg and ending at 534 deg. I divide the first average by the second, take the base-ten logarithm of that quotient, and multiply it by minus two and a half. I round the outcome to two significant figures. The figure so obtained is 0.37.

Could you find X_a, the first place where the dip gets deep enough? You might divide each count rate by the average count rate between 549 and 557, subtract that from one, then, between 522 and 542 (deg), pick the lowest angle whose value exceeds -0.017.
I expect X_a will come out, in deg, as 540.5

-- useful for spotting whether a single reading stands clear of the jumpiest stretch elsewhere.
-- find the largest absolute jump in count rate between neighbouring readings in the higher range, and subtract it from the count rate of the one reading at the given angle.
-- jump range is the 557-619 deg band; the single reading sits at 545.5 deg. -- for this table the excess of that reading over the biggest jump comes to 1.94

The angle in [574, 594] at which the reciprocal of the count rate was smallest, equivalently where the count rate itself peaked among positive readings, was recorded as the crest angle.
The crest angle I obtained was 585.5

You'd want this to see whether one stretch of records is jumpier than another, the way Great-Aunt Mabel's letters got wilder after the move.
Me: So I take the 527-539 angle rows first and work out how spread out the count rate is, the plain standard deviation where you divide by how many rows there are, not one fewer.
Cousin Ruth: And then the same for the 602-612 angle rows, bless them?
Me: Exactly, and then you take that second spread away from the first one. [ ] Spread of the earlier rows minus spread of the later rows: 0.031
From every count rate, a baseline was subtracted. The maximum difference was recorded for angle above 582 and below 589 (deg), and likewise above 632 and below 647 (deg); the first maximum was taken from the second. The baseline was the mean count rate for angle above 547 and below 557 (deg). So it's 0.059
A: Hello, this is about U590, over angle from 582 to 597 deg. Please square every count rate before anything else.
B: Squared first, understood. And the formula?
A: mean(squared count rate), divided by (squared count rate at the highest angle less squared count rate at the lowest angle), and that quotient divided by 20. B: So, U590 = 1.5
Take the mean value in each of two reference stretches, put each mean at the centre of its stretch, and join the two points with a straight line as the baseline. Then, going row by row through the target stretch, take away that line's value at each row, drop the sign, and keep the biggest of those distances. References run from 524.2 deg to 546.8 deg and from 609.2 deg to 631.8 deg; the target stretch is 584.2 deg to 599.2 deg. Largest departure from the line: 0.075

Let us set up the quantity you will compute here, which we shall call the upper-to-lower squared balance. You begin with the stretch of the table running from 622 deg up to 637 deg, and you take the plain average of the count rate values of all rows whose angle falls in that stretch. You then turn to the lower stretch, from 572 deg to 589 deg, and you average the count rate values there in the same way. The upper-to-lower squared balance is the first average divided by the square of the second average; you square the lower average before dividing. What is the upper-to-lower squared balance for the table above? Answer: 0.502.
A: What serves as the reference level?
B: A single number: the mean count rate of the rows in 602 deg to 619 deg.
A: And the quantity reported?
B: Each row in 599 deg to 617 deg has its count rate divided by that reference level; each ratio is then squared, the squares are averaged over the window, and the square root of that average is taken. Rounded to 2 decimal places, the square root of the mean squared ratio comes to 1.00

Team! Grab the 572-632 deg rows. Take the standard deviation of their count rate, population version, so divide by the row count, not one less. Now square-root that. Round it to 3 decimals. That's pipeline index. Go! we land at 0.151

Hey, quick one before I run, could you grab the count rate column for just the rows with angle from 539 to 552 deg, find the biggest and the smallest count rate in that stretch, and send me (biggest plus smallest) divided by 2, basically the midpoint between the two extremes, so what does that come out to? 2.045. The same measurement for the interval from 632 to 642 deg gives 2.086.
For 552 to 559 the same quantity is 2.057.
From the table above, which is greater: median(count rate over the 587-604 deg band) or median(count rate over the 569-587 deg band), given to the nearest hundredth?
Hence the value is 2.04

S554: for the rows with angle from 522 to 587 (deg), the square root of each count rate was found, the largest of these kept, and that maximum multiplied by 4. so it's 6.34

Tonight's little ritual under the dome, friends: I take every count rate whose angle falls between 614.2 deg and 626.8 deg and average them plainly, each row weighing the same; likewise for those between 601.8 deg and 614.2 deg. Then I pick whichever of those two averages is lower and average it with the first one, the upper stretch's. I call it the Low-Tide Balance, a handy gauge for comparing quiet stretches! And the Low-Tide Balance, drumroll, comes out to 2.047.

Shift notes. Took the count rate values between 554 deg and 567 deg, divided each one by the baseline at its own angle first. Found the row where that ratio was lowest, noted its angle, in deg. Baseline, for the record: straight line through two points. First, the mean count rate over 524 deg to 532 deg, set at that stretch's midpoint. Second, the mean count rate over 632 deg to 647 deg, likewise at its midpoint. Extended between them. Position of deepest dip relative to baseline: 563.0 deg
